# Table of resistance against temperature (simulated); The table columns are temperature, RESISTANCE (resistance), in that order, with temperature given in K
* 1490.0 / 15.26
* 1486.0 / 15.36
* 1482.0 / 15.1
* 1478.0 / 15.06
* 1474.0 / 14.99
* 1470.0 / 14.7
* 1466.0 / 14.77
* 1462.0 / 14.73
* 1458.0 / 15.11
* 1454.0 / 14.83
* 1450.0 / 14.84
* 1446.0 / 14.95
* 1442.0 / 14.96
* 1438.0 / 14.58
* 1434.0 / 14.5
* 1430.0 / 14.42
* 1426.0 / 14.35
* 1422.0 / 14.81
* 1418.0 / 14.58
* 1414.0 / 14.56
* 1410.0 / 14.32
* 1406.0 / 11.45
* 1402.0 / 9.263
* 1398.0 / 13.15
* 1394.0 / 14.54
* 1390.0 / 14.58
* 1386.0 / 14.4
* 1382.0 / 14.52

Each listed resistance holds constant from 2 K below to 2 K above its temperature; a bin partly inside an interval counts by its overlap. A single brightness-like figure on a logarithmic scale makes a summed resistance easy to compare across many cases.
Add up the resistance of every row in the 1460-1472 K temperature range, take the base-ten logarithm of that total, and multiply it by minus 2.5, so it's -4.11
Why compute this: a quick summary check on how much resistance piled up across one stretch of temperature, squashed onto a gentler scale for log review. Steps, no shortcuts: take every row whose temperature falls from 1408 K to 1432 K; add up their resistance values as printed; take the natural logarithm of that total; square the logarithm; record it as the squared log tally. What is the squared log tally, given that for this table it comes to 19.9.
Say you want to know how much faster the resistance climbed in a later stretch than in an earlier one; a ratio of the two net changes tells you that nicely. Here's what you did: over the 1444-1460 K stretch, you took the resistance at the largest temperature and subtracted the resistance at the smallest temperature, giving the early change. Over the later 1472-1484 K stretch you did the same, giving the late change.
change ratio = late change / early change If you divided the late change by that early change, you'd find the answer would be 0.69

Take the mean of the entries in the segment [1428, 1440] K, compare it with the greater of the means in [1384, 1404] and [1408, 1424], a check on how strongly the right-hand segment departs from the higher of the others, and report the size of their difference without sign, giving 0.1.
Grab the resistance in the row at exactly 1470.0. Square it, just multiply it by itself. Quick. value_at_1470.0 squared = 216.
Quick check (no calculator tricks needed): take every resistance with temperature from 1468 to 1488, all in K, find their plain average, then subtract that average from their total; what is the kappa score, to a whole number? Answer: 60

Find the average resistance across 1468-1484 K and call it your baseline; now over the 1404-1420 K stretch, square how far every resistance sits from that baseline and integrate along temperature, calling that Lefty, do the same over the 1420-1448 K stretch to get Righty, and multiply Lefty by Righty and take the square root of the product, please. 15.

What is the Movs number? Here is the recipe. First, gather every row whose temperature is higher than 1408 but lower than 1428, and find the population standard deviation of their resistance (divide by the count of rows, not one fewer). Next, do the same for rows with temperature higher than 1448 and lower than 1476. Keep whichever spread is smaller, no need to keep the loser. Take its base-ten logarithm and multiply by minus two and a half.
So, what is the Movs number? 2.2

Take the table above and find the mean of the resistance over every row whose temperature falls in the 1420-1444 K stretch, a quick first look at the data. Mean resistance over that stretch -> 14.60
